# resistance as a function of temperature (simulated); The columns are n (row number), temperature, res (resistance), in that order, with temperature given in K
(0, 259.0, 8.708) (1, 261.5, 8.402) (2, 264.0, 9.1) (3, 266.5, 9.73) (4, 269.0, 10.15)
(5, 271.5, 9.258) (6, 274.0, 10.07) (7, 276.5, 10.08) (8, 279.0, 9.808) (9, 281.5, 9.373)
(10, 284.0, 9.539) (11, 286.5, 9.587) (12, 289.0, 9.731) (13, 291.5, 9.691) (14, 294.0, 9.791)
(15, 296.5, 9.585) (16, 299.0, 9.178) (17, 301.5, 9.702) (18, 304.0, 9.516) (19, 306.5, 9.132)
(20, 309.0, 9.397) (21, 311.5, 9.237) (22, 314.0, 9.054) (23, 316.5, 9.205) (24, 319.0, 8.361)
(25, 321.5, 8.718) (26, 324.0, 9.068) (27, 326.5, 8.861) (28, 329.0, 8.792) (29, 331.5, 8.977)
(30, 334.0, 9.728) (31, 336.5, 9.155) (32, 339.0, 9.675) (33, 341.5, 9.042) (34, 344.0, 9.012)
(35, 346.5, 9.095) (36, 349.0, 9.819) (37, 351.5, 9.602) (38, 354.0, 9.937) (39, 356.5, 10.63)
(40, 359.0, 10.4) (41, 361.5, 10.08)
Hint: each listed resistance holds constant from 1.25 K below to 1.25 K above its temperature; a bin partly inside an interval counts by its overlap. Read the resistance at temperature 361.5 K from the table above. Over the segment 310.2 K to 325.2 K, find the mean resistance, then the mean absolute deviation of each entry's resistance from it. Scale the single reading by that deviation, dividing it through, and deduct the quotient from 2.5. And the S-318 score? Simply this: -35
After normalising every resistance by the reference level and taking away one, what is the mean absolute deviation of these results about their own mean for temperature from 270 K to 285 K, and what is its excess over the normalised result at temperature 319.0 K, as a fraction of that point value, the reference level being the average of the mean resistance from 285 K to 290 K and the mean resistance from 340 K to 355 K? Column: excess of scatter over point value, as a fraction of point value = -1.3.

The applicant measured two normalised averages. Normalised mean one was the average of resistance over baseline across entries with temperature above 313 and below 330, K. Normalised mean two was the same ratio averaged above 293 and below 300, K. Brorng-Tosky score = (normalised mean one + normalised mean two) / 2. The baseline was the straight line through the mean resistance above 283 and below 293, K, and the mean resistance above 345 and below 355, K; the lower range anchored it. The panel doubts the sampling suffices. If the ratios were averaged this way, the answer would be 0.955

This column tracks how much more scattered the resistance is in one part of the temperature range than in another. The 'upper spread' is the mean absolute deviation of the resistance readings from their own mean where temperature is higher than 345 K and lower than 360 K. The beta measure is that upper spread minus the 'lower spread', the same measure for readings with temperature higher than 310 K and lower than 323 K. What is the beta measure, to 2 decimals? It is 0.11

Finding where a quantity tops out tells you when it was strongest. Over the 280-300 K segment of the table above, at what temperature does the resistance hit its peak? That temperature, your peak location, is 294.0 K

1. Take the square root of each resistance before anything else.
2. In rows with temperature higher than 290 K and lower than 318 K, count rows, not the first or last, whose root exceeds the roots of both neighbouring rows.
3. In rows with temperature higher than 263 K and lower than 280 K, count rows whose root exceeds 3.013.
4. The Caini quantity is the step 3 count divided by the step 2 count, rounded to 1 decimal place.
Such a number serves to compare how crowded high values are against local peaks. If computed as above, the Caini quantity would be 2.3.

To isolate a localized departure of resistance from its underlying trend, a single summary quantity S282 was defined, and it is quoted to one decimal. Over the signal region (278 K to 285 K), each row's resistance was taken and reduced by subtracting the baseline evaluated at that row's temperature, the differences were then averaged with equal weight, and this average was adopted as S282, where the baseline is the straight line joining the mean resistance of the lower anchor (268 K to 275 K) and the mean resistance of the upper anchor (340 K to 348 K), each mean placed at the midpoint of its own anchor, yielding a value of -0.1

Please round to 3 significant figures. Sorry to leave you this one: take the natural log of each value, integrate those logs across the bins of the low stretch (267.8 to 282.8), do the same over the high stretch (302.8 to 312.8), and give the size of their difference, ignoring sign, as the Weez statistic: 11.9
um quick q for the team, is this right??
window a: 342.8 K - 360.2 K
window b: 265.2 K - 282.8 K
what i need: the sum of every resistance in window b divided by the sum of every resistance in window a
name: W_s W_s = 1.00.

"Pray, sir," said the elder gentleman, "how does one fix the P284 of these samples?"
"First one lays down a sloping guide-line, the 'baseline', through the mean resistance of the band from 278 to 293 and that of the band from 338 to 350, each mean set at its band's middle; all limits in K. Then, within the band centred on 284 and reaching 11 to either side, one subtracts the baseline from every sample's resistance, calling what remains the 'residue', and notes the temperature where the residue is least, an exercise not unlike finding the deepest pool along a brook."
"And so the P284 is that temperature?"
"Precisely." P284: 281.5 K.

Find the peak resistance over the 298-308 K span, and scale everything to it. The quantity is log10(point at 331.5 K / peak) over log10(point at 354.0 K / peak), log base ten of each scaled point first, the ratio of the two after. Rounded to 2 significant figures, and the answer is -3.2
